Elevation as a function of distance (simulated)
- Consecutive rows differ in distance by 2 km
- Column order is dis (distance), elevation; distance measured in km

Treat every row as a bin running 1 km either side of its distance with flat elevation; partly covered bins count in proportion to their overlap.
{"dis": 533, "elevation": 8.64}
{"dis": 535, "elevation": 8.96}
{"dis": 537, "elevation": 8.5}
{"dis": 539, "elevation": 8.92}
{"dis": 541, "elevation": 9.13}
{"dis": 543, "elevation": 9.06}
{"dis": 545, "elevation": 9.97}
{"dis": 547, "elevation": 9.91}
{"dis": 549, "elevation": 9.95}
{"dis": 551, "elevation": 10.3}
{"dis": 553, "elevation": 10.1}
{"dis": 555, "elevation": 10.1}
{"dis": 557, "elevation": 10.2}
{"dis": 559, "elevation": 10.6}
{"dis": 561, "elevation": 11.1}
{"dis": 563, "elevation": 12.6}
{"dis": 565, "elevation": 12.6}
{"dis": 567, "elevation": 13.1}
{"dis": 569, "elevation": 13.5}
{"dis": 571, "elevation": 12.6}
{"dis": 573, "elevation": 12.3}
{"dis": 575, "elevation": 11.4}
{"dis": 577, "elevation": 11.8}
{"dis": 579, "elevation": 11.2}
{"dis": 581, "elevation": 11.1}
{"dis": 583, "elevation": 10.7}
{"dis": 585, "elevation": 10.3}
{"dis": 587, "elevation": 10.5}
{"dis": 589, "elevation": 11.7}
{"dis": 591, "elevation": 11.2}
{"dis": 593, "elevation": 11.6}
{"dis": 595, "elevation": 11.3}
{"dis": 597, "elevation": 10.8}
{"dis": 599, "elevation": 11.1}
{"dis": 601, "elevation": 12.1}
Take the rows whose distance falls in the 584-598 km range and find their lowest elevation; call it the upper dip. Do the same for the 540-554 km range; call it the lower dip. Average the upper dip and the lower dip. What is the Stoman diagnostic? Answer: 9.7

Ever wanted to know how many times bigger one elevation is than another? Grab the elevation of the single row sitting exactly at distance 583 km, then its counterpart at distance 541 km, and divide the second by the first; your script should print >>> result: 0.85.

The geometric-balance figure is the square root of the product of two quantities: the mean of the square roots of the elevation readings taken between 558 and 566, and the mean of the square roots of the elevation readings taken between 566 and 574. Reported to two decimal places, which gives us 3.50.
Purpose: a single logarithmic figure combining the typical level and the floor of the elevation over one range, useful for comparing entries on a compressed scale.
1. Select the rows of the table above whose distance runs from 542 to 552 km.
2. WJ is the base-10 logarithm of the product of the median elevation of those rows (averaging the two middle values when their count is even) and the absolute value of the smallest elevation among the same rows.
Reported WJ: 1.95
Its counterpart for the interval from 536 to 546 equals 1.89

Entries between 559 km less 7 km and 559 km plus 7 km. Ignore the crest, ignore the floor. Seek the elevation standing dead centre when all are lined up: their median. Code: 10.60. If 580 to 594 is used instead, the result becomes 11.10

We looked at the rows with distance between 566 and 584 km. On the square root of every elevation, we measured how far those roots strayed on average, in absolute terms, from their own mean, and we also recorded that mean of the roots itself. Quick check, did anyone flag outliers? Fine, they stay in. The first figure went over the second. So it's 0.034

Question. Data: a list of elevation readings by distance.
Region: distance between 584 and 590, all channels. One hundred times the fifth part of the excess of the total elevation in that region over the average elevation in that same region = 433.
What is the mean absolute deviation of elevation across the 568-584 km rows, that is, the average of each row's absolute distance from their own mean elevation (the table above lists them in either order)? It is 0.7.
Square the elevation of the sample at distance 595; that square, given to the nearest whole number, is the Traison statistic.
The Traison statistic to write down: 128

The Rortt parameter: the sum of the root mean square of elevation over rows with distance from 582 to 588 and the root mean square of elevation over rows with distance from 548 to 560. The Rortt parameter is 20.7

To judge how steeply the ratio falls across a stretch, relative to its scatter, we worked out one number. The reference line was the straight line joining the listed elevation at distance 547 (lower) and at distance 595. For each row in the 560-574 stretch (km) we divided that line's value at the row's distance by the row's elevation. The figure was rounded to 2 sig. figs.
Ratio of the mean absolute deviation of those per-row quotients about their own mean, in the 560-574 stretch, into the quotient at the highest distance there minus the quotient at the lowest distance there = -1.8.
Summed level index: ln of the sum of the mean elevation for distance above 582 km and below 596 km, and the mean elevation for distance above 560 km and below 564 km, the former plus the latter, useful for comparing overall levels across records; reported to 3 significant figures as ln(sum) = 3.13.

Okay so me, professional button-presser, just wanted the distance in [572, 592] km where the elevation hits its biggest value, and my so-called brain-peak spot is 573 km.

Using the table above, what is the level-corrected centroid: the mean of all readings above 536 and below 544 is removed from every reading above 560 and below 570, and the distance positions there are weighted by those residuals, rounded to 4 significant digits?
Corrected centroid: 565.6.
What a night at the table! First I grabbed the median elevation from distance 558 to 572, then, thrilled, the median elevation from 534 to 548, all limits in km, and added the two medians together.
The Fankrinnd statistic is 21.7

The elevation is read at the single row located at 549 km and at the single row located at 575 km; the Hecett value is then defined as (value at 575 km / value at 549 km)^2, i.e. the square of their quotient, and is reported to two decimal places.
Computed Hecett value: 1.31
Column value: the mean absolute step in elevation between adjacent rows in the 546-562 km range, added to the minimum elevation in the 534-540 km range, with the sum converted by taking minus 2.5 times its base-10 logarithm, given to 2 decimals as -2.35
